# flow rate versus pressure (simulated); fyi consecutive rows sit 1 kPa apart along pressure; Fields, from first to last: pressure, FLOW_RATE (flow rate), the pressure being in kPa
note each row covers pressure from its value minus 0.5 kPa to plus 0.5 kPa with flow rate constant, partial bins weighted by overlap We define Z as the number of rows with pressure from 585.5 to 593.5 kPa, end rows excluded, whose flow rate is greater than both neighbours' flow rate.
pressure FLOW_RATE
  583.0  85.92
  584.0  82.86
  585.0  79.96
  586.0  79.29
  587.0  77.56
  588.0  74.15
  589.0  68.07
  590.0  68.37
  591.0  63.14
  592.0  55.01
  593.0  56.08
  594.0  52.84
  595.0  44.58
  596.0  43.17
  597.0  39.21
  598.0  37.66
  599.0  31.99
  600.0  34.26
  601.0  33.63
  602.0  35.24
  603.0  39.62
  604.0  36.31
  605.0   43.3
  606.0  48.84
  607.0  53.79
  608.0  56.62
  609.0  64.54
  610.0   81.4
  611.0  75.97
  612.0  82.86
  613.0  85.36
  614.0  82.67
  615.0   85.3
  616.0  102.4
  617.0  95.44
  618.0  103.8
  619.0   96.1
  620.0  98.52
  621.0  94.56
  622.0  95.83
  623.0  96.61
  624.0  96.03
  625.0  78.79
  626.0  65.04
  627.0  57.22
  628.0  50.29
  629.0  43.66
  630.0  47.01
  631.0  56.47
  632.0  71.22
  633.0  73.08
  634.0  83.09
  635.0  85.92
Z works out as 1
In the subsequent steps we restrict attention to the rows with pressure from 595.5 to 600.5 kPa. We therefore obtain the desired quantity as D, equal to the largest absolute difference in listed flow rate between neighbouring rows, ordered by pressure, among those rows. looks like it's 5.7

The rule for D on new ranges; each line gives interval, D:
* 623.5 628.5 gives 17.2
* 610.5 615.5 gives 6.9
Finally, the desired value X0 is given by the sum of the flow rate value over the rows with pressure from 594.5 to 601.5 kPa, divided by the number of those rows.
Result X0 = 38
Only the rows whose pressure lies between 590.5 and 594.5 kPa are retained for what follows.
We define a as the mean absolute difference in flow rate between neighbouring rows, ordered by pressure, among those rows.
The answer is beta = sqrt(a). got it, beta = 2.0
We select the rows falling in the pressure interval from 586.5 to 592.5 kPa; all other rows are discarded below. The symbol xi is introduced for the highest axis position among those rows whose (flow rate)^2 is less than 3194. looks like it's 592.0 kPa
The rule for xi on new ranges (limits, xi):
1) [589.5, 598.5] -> 598.0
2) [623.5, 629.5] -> 629.0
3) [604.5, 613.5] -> 607.0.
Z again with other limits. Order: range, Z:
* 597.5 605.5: 2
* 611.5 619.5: 3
